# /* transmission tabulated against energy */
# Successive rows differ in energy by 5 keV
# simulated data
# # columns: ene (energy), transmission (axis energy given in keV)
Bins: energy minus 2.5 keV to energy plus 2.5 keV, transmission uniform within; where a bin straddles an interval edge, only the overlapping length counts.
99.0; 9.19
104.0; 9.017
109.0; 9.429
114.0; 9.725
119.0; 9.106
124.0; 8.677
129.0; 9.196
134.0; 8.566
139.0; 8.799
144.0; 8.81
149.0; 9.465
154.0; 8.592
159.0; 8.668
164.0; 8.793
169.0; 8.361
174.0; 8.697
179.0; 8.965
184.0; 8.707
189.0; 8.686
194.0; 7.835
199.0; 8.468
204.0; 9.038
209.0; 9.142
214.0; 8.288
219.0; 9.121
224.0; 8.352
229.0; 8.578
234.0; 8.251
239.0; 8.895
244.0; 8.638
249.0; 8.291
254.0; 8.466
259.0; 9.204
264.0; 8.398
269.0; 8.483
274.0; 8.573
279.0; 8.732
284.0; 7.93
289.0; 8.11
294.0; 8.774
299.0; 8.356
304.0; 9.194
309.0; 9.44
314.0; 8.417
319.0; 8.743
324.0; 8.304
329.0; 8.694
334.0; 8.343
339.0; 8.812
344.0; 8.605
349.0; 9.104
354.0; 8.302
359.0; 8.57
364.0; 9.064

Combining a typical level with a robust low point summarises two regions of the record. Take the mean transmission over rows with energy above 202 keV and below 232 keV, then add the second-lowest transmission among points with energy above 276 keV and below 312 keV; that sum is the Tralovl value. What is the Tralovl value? 16.9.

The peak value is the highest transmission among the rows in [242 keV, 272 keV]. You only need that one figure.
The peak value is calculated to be 9.204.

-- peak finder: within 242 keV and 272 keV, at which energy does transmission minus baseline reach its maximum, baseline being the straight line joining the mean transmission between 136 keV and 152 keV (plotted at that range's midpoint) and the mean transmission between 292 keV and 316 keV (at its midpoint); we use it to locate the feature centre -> 259.0 keV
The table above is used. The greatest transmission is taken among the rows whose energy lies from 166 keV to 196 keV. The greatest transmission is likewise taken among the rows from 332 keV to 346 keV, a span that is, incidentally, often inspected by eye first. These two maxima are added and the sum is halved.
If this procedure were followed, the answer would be 8.89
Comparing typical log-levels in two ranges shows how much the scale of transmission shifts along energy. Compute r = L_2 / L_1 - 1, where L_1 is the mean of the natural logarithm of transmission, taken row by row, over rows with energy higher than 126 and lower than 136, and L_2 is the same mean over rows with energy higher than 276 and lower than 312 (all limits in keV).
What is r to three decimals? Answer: -0.013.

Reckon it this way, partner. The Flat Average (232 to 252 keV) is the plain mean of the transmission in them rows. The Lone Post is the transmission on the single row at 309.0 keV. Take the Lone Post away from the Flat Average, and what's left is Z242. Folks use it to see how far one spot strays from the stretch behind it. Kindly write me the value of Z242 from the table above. -0.92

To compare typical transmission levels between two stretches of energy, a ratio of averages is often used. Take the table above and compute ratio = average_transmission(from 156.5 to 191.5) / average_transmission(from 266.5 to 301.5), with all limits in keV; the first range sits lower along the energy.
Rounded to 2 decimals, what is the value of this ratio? 1.03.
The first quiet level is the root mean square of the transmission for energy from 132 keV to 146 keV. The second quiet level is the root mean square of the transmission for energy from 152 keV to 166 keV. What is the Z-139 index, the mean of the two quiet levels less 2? 6.705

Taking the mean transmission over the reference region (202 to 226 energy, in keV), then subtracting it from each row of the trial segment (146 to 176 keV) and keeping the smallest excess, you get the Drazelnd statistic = -0.43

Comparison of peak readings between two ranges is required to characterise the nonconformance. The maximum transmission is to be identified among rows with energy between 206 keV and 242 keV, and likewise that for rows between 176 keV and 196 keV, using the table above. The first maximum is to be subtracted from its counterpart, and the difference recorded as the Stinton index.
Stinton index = -0.18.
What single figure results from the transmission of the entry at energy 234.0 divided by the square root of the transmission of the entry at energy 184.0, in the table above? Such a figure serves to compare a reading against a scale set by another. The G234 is 2.80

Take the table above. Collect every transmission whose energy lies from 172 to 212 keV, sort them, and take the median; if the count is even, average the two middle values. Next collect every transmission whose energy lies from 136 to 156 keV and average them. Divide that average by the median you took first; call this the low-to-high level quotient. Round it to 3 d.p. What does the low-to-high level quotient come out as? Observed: 1.025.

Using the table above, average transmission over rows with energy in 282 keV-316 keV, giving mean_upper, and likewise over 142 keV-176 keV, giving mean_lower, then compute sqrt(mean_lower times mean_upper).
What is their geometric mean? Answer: 8.69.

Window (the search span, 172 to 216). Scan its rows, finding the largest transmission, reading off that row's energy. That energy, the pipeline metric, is 209.0 keV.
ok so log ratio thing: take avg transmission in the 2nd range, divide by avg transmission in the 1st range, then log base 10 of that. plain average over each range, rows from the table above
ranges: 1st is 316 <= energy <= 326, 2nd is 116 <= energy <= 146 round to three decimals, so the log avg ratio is 0.017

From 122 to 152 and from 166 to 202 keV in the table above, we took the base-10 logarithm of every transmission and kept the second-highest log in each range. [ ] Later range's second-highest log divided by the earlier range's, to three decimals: 0.975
